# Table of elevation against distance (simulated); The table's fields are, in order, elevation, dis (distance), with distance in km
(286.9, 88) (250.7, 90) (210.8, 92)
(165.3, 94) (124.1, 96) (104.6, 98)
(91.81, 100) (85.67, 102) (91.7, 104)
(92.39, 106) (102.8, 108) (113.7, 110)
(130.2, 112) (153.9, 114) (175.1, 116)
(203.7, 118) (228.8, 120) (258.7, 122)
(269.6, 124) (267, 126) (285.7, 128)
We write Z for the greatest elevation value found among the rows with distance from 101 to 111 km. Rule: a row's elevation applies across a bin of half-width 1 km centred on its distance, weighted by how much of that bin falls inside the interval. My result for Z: 113.7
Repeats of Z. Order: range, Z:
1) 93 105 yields 165.3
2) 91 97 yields 210.8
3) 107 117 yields 175.1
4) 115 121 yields 228.8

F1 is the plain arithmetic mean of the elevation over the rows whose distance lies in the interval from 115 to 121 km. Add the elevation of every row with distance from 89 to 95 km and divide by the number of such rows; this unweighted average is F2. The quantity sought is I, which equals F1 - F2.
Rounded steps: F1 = 203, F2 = 209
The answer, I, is -6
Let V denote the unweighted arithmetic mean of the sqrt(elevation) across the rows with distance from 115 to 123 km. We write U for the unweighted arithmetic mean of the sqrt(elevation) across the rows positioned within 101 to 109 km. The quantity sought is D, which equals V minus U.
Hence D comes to 5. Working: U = 9.6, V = 14.7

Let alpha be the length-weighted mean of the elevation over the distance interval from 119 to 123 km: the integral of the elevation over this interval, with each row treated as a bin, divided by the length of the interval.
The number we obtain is 244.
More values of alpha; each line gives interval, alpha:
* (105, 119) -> 139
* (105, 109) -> 98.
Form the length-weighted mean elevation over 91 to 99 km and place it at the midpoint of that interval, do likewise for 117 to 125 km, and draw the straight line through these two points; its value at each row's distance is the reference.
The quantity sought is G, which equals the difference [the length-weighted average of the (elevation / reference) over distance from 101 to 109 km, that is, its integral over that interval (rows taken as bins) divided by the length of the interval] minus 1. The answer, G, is -0.50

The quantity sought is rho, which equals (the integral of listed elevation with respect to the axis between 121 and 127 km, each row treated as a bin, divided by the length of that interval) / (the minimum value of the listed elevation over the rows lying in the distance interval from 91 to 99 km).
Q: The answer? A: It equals 2.5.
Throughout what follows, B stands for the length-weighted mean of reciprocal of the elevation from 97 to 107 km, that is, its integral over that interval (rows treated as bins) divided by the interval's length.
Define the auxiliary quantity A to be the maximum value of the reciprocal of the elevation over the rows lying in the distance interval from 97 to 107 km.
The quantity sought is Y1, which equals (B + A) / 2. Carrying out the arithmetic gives 0.0112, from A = 0.0117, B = 0.0108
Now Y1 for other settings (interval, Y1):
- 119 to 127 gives 0.0041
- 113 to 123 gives 0.0058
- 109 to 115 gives 0.0082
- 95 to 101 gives 0.0102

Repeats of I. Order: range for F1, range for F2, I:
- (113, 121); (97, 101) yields 92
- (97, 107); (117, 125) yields -147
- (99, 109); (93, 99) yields -38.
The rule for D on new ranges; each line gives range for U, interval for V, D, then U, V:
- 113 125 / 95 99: -4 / 14.6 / 10.7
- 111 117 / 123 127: 4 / 12.3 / 16.4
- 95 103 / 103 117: 1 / 10.1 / 11.0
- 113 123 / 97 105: -5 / 14.2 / 9.7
